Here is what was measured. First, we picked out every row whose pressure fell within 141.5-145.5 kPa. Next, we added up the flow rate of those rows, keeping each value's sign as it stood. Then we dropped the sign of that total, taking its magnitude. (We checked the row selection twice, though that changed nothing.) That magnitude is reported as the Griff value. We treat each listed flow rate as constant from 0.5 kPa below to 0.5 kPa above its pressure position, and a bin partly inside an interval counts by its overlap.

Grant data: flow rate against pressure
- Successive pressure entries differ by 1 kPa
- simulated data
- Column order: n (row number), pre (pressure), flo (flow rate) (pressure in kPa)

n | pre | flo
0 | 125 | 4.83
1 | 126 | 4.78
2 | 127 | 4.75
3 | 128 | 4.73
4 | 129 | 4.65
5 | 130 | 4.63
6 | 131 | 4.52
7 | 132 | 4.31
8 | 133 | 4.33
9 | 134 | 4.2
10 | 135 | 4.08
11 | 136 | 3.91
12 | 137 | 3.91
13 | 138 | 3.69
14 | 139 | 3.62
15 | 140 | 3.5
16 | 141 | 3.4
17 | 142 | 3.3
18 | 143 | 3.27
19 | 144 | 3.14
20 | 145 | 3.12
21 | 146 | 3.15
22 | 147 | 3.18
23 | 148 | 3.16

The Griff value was 13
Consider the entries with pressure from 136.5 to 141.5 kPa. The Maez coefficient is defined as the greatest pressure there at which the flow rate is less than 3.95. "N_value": 141 kPa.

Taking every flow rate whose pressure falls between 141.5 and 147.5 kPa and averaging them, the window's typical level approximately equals 3.2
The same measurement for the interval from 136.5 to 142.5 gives 3.6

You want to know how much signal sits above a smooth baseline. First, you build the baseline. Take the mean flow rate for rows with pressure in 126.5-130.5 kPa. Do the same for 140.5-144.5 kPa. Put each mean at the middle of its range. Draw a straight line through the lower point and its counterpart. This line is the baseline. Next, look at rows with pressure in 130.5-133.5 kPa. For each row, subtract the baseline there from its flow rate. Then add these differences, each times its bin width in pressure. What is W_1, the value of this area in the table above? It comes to 0.149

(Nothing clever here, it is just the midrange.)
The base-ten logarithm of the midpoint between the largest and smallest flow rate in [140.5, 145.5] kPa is 0.51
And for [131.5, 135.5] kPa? 0.62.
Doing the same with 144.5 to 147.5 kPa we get 0.50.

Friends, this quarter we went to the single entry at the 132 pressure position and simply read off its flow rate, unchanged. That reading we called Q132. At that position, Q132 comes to 4.31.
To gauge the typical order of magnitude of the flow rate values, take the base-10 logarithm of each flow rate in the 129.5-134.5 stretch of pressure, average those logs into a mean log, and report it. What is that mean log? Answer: 0.64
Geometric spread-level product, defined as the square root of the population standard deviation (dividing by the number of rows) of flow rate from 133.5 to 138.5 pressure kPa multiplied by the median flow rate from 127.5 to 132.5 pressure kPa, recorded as 0.90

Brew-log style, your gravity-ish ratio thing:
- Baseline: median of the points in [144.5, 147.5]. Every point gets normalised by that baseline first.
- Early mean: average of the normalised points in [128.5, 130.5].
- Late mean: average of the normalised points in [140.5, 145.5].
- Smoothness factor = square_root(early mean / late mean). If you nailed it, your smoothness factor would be 1.20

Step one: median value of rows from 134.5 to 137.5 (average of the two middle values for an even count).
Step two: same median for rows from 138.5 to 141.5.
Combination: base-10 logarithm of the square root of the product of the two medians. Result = 0.568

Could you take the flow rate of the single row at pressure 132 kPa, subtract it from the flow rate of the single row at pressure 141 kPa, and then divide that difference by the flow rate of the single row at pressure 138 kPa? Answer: -0.25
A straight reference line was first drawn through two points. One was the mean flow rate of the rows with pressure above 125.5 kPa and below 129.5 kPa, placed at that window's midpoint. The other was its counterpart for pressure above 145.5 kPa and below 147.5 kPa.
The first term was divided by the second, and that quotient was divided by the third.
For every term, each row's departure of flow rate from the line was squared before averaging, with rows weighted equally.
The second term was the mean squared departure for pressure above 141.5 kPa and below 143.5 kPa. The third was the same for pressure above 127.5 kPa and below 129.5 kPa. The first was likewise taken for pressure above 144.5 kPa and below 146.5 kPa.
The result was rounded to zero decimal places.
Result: 177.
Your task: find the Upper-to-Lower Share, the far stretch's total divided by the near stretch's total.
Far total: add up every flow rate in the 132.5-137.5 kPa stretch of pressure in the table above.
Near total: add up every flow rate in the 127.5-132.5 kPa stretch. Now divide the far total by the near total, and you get 0.89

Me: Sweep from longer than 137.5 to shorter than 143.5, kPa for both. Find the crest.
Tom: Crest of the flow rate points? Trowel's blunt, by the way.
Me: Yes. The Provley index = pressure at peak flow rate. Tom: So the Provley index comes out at 138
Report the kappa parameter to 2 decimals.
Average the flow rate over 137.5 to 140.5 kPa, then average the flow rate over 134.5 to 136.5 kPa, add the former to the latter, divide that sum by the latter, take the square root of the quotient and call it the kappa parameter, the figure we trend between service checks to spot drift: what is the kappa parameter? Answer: 1.38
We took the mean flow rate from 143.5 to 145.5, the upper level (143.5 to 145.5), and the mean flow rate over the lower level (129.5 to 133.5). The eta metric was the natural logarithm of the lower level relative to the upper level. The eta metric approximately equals 0.35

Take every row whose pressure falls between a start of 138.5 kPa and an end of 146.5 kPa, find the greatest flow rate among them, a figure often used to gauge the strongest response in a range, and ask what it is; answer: 3.62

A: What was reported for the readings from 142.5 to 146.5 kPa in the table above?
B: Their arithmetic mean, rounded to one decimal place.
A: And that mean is 3.2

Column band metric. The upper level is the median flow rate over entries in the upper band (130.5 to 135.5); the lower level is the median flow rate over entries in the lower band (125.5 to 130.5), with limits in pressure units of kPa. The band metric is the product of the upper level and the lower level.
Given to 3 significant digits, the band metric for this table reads 20.4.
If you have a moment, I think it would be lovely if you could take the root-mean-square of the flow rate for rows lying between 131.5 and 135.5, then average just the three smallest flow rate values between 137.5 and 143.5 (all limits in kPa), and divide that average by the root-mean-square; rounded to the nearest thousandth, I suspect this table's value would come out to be 0.785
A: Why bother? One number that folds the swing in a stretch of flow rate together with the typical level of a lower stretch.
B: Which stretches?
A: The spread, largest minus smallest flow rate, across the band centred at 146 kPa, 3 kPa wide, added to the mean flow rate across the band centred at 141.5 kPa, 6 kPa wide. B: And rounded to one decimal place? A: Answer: 3.4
